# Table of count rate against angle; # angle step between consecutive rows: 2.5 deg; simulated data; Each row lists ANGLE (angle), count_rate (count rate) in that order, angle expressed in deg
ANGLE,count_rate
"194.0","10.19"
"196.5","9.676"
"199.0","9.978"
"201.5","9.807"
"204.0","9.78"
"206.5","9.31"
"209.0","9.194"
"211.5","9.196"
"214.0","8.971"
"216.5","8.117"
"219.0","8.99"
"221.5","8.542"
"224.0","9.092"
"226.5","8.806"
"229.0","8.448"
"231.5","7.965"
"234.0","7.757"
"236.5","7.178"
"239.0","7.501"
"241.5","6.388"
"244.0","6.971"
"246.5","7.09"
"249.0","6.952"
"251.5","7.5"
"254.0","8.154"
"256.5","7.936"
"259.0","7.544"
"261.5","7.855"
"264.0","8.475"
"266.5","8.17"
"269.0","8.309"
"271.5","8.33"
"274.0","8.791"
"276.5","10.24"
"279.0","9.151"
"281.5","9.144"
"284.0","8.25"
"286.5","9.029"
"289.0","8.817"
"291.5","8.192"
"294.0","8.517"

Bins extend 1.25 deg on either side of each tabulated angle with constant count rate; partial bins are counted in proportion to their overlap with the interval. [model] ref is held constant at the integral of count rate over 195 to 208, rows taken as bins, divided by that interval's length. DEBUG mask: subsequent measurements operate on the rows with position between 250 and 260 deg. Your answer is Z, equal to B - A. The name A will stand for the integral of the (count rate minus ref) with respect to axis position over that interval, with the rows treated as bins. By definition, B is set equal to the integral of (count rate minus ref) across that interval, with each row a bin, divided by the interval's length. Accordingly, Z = 17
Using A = -19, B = -1.9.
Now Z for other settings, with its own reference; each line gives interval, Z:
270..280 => 5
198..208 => 0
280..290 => 8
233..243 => 23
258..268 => 15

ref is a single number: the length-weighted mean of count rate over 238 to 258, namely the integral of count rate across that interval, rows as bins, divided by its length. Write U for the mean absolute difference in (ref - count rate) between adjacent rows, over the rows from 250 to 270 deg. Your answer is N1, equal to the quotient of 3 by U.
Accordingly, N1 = 8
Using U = 0.38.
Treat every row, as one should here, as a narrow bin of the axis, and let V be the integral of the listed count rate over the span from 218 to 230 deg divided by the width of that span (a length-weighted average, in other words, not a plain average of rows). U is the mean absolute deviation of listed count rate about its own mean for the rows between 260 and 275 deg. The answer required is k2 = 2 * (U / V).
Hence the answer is 0.05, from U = 0.21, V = 8.8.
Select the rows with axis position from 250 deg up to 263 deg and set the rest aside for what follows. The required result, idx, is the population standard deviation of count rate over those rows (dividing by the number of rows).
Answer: 0.25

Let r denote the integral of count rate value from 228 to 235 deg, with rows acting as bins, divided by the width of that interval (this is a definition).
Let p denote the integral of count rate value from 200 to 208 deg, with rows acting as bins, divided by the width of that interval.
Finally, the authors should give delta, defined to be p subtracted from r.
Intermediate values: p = 9.63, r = 8.1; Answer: -1.6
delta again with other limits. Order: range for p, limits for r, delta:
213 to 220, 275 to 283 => 0.8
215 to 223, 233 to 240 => -1.1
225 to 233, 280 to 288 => 0.4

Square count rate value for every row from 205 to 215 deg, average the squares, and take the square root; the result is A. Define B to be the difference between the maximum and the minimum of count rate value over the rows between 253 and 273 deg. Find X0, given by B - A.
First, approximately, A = 9.2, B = 0.9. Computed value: -8.2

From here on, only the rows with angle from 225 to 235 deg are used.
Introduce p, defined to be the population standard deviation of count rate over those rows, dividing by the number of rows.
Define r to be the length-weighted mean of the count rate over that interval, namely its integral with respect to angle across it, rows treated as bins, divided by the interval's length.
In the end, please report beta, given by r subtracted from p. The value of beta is -7.9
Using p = 0.41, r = 8.3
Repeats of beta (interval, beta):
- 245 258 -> -7.1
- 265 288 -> -8.2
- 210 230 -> -8.4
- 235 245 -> -6.6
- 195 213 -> -9.3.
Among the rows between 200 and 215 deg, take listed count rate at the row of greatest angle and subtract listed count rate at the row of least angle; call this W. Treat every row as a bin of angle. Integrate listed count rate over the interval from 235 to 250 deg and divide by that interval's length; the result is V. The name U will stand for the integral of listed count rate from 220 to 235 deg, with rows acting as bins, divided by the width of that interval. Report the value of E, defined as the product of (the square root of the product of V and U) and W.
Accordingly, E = -6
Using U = 8.46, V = 7.0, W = -0.8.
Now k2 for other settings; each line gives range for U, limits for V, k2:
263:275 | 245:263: 0.05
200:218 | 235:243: 0.11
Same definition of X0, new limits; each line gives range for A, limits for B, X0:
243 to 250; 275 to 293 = -5.0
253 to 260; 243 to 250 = -7.7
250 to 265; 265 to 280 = -5.8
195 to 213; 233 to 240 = -9.0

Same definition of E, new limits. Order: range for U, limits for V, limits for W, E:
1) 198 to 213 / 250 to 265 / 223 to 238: -17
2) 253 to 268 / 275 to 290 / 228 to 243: -18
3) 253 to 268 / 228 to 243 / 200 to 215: -6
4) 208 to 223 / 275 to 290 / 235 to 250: -2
